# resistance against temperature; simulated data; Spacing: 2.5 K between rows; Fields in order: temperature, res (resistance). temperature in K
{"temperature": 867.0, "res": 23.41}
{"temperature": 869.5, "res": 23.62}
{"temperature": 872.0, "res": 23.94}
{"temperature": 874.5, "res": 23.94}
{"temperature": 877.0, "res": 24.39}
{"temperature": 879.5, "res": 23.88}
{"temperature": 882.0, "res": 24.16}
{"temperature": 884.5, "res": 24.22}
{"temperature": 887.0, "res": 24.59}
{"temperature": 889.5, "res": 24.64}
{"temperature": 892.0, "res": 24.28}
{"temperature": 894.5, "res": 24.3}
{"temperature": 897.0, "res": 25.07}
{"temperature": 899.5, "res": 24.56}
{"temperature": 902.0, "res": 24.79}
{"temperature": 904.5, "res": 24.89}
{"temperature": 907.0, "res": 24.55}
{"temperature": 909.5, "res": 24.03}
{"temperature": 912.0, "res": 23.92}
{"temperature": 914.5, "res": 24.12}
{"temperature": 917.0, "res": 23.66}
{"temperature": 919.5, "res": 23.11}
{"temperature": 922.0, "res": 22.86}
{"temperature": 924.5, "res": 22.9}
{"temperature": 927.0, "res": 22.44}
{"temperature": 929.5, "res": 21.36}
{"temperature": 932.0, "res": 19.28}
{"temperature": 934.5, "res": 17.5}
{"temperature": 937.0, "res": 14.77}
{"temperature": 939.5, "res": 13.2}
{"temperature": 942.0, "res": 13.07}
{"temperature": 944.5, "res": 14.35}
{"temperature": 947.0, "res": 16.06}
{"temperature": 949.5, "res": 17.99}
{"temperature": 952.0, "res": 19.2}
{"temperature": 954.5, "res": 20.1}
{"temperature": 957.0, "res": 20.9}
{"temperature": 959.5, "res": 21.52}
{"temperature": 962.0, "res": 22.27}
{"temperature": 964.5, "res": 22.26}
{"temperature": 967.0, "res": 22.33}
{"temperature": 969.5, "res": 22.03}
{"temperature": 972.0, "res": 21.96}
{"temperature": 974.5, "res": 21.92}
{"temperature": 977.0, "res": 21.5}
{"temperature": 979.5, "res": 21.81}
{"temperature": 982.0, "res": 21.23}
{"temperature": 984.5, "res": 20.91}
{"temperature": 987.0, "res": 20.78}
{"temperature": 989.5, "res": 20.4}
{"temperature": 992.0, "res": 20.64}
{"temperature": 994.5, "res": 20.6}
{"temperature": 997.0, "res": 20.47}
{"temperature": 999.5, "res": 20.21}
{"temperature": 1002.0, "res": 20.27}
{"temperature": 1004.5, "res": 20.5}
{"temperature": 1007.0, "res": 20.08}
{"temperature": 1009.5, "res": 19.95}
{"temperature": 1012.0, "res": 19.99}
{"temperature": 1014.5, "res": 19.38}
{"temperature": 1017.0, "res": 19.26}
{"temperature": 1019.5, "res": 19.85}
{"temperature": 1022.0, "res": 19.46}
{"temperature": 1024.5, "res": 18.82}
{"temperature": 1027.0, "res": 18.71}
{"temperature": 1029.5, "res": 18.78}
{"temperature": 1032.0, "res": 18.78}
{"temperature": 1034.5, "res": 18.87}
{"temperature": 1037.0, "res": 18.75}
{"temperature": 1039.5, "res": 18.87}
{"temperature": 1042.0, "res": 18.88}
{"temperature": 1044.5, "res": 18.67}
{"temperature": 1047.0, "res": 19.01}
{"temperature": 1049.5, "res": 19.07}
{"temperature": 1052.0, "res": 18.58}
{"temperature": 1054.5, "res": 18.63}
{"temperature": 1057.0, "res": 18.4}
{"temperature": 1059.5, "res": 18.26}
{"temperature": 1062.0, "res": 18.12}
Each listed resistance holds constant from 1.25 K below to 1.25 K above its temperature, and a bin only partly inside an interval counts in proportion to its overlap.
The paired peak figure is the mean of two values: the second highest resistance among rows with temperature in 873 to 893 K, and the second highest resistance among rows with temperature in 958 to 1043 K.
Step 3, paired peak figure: 23.4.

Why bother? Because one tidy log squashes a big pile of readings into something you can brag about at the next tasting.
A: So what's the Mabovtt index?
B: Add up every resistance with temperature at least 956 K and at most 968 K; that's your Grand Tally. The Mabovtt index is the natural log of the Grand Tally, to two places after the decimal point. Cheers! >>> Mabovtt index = 4.69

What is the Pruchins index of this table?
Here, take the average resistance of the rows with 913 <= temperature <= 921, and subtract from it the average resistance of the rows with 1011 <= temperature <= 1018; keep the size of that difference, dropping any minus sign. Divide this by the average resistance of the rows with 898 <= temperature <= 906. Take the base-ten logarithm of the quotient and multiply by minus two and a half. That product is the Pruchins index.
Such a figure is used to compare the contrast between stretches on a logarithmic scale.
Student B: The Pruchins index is 2.0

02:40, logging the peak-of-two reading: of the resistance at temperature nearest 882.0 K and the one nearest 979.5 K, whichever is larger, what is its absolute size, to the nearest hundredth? 24.16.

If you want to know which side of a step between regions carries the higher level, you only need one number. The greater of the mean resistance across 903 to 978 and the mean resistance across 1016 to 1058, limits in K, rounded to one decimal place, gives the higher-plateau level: 20.7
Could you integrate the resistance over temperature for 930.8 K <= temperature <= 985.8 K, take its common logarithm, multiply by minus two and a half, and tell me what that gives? -7.57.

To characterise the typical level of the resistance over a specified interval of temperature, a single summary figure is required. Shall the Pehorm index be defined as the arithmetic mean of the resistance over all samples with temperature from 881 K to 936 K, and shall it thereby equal 23.4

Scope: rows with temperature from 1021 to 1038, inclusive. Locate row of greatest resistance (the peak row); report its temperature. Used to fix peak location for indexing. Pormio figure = 1022.0 K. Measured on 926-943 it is 927.0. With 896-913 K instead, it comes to 897.0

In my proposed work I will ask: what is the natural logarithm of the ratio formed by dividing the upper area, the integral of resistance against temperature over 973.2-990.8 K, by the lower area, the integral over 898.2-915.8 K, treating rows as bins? -0.14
